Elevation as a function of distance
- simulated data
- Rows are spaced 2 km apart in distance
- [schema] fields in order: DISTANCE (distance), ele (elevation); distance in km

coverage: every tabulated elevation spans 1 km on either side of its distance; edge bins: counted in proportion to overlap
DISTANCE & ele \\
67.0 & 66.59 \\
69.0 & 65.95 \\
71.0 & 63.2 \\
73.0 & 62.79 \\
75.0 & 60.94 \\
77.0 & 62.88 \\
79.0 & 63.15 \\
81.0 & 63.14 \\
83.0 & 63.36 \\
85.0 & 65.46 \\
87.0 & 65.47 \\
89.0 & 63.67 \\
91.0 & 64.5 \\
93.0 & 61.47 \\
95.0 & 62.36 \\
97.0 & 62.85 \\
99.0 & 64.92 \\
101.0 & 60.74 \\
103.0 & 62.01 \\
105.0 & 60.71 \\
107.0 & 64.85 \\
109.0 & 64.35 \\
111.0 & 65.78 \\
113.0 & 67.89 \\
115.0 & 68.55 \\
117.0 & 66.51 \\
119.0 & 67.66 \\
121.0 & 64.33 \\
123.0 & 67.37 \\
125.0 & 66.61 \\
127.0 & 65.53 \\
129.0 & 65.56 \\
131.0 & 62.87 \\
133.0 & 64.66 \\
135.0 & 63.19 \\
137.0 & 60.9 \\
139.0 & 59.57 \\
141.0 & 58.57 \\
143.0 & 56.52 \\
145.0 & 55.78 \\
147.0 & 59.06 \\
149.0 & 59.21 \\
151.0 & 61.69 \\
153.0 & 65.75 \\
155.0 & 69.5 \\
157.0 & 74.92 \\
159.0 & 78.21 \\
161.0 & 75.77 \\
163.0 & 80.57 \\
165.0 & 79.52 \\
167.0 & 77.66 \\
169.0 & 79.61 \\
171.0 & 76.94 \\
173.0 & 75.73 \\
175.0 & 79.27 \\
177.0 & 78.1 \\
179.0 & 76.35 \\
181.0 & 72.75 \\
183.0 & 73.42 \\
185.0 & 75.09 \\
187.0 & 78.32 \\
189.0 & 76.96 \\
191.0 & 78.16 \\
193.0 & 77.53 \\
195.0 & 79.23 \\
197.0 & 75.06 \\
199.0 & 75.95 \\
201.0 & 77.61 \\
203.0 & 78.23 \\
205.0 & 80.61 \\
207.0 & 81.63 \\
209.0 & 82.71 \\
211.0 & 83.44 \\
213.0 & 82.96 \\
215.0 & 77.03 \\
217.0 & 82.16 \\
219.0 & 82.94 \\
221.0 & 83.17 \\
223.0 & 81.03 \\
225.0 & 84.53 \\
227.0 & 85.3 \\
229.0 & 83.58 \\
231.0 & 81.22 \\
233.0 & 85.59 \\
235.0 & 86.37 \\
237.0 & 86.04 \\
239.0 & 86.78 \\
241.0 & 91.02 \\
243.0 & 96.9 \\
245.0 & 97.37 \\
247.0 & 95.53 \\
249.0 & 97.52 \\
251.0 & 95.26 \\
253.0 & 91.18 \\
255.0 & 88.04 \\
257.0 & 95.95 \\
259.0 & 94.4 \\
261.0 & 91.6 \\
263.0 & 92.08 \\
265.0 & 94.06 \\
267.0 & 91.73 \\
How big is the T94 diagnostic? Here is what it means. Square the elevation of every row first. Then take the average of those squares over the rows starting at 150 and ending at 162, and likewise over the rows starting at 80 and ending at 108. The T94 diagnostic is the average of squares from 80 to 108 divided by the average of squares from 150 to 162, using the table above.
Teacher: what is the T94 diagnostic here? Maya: 0.79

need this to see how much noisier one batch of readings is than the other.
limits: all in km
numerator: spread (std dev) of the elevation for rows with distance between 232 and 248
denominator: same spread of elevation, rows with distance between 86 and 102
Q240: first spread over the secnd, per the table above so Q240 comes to 3.1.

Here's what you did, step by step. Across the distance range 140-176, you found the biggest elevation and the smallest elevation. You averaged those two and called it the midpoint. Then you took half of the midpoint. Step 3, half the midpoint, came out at 34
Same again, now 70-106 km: 32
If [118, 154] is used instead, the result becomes 31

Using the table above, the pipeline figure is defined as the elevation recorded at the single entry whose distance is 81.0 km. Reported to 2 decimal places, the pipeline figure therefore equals 63.14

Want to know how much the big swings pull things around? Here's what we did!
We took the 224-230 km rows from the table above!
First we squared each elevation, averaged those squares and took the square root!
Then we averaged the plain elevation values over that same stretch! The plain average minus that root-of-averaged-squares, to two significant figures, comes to -0.0029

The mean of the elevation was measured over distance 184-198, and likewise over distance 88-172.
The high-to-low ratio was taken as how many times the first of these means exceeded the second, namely 1.17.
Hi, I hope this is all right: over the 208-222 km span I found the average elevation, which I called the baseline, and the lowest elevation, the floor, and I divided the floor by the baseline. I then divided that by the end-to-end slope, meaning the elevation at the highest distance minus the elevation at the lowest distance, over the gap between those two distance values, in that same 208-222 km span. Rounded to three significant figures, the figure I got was 24.5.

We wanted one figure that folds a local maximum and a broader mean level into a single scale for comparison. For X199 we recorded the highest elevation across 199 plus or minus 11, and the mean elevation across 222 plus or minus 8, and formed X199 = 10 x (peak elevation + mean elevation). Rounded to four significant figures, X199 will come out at 1652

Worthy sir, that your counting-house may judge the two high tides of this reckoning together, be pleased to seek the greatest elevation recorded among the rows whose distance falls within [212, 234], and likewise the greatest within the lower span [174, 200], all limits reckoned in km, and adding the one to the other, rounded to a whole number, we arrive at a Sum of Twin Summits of 165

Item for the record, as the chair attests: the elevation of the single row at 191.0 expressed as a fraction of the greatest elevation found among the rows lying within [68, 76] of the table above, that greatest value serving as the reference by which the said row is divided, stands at 1.19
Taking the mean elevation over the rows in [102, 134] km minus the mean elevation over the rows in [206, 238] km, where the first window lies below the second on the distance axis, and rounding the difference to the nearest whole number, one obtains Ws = -18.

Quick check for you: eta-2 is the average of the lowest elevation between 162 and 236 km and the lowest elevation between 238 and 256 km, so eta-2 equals 80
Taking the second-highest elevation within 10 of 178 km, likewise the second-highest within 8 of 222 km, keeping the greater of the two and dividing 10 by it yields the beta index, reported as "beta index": 0.118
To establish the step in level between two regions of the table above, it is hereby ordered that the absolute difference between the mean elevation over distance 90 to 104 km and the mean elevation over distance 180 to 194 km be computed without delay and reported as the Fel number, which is 13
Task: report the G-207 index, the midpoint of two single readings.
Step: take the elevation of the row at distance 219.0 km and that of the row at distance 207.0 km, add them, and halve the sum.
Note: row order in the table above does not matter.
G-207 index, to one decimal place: 82.3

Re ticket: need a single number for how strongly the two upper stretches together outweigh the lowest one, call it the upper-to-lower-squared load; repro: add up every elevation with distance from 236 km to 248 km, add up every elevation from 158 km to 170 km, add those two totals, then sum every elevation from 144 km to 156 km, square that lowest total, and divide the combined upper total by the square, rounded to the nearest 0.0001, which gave 0.0074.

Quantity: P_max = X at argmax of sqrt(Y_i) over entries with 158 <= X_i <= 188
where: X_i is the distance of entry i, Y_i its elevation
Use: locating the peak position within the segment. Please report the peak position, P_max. 163.0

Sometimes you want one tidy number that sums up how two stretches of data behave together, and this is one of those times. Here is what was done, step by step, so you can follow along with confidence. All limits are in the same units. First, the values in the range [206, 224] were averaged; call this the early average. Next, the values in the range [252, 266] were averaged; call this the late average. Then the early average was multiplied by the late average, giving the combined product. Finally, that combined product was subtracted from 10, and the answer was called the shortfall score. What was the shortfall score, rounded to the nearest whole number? -7563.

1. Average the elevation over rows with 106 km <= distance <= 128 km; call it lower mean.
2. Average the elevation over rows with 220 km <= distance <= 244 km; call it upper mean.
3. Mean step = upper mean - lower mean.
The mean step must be 19.6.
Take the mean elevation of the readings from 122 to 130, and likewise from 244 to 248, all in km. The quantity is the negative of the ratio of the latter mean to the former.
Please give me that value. -1.46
